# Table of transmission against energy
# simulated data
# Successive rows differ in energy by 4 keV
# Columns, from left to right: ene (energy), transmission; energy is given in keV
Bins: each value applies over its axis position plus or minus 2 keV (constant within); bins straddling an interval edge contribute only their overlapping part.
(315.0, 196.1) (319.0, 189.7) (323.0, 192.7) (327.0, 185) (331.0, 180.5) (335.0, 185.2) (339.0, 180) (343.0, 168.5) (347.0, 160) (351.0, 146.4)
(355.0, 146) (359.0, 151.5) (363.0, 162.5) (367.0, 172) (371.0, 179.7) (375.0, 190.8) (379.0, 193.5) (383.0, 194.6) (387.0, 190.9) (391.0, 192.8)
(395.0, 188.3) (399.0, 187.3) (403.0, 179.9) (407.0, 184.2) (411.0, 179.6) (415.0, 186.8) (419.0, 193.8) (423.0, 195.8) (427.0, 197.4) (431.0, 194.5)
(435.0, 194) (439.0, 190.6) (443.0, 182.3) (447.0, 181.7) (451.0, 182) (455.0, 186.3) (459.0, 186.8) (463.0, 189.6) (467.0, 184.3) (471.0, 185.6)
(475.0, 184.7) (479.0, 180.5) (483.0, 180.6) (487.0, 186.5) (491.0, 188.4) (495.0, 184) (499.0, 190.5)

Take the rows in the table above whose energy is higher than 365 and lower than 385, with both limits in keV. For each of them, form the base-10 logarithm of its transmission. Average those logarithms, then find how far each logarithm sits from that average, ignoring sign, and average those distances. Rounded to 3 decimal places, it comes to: 0.019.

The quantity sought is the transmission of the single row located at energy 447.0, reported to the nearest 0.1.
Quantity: 181.7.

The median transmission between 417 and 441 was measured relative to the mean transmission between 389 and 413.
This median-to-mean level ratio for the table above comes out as 1.05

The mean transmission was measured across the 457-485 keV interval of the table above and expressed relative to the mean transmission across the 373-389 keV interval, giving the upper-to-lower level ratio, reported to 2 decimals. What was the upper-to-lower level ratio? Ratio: 0.96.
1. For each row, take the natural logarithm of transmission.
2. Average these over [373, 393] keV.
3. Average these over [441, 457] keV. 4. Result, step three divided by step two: 0.990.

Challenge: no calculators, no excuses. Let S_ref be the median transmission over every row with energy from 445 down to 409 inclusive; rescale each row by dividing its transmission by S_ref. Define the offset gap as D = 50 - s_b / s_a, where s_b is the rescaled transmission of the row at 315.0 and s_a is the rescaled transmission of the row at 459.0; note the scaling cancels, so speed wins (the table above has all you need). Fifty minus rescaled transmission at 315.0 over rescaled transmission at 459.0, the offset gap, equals 49.0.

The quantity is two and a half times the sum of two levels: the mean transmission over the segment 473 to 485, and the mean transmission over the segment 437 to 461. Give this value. 917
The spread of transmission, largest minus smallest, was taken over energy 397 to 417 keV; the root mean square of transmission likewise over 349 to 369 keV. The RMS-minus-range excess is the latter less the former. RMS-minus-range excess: 148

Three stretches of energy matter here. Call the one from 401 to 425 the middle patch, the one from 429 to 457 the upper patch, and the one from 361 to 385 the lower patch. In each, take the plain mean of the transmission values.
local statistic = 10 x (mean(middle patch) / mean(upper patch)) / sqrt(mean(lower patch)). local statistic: 0.74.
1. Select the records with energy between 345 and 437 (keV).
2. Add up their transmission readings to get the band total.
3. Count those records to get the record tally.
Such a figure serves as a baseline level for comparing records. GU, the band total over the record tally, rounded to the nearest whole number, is 181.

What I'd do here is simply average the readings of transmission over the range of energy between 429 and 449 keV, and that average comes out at 189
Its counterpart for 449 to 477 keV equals 186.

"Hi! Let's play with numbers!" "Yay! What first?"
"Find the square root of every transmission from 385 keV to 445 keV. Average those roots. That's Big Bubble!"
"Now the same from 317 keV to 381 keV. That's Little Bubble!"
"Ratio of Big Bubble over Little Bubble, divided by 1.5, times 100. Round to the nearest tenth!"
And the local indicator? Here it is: 69.6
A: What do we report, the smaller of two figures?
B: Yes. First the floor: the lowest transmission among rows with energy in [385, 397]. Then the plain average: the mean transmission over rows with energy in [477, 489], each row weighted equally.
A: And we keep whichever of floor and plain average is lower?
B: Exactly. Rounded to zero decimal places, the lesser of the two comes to 183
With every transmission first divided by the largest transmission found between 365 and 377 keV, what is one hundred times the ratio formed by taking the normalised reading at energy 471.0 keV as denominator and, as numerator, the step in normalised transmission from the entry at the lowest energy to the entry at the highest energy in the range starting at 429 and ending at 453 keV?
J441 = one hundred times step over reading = -7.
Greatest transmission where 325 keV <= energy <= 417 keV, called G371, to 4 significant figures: 194.6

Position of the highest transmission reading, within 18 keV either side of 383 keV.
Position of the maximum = 383.0 keV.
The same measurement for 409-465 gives 427.0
